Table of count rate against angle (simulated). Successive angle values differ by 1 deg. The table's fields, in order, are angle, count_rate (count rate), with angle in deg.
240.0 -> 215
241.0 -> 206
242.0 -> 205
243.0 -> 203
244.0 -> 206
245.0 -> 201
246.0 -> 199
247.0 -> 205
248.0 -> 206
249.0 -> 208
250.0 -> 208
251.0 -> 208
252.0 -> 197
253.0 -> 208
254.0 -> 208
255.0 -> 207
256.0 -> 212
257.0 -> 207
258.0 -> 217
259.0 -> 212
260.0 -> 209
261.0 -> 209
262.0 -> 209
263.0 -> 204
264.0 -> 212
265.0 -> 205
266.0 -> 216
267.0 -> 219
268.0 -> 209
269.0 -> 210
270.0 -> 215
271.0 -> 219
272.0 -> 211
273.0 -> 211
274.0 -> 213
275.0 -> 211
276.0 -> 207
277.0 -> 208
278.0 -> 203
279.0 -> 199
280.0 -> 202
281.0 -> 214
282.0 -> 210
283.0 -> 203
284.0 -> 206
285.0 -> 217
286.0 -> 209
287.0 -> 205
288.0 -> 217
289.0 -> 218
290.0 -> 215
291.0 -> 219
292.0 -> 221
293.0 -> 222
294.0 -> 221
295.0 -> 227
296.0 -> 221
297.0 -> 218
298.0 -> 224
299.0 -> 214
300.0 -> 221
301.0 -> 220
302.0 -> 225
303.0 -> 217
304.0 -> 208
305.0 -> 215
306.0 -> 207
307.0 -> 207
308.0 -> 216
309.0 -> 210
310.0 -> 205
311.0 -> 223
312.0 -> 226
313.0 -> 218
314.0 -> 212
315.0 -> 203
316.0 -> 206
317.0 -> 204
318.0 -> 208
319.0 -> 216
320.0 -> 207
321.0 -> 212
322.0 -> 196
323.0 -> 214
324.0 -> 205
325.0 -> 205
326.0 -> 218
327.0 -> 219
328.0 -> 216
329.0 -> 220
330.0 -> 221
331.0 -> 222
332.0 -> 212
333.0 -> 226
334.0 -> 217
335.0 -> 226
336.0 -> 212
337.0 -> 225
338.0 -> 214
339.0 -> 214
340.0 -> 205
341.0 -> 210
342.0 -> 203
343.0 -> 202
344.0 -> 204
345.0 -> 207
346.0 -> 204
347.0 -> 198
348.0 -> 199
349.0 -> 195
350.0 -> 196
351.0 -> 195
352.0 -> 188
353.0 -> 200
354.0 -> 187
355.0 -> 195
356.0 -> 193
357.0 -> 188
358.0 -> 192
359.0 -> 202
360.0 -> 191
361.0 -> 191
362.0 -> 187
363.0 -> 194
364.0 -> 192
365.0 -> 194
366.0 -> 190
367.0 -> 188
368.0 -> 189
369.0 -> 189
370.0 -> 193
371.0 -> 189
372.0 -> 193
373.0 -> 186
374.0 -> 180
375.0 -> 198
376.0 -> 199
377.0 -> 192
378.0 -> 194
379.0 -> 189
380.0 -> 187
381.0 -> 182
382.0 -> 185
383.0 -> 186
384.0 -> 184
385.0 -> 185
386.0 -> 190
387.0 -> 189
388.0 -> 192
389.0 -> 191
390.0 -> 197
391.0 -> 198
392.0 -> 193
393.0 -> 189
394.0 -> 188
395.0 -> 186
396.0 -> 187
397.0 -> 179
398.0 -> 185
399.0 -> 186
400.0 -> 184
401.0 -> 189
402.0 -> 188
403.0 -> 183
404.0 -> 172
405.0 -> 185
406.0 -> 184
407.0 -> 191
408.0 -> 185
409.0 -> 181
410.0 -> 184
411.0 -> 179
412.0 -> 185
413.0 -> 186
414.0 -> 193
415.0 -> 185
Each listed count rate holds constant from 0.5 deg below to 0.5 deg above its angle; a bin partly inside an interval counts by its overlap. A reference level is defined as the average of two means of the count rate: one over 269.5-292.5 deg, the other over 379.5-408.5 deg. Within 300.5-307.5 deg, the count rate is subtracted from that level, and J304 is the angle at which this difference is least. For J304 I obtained 302.0 deg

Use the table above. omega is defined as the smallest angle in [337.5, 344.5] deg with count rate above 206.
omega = 338.0 deg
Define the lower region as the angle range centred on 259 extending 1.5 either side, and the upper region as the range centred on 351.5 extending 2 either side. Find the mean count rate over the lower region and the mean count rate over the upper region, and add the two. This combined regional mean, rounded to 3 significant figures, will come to 407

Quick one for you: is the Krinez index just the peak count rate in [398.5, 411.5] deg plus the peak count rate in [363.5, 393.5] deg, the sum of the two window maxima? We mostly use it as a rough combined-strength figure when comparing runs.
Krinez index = 390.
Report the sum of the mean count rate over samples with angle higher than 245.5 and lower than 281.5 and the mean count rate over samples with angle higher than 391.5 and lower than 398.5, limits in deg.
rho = 396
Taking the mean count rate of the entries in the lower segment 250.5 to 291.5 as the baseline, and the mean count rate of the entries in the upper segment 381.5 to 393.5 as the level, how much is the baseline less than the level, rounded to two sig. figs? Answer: -20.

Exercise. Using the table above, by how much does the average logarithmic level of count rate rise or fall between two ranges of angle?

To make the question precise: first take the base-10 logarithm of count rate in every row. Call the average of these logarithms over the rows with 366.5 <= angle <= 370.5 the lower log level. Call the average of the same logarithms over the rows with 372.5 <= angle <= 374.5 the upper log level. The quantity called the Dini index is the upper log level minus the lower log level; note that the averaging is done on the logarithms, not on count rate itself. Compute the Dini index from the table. -0.016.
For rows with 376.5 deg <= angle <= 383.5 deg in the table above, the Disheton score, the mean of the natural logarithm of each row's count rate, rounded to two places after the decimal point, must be 5.24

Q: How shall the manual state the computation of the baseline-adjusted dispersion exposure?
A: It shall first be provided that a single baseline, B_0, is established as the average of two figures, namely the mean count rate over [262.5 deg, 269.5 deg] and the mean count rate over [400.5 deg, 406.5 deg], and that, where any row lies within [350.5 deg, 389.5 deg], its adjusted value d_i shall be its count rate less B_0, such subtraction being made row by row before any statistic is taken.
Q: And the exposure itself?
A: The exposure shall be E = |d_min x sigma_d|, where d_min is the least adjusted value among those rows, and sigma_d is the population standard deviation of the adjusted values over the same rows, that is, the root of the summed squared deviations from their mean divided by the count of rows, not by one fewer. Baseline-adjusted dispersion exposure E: 80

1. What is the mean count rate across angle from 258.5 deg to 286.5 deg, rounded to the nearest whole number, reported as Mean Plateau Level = 210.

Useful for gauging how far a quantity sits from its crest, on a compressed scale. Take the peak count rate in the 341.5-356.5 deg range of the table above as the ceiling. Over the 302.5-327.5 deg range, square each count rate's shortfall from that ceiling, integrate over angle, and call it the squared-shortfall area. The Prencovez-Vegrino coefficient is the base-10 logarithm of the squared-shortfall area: 3.2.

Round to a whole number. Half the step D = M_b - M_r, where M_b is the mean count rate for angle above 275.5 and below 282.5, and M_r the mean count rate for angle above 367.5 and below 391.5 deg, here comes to 8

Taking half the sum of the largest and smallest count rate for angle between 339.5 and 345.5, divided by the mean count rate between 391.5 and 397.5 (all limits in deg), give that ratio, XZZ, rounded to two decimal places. 1.10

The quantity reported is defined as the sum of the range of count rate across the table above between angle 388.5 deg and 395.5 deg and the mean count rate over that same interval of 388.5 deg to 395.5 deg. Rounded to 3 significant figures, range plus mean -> 204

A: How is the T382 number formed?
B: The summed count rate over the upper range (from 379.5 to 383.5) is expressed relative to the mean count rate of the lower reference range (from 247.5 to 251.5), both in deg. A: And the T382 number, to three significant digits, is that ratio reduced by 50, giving -46.4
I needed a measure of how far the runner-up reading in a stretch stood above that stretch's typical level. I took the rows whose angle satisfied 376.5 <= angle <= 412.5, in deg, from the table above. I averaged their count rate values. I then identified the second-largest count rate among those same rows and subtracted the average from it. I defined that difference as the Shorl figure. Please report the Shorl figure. 10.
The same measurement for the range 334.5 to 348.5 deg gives 16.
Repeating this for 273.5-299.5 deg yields 11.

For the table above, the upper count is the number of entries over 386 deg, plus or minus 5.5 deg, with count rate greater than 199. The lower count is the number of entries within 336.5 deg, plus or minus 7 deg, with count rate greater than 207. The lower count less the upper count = 11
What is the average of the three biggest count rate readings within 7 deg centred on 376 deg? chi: 197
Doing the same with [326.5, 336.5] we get 225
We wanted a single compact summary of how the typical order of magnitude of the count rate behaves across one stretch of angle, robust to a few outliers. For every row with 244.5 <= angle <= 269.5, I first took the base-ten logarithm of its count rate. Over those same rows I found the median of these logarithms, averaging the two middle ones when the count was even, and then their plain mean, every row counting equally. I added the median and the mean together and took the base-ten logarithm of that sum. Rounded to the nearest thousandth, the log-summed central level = 0.666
